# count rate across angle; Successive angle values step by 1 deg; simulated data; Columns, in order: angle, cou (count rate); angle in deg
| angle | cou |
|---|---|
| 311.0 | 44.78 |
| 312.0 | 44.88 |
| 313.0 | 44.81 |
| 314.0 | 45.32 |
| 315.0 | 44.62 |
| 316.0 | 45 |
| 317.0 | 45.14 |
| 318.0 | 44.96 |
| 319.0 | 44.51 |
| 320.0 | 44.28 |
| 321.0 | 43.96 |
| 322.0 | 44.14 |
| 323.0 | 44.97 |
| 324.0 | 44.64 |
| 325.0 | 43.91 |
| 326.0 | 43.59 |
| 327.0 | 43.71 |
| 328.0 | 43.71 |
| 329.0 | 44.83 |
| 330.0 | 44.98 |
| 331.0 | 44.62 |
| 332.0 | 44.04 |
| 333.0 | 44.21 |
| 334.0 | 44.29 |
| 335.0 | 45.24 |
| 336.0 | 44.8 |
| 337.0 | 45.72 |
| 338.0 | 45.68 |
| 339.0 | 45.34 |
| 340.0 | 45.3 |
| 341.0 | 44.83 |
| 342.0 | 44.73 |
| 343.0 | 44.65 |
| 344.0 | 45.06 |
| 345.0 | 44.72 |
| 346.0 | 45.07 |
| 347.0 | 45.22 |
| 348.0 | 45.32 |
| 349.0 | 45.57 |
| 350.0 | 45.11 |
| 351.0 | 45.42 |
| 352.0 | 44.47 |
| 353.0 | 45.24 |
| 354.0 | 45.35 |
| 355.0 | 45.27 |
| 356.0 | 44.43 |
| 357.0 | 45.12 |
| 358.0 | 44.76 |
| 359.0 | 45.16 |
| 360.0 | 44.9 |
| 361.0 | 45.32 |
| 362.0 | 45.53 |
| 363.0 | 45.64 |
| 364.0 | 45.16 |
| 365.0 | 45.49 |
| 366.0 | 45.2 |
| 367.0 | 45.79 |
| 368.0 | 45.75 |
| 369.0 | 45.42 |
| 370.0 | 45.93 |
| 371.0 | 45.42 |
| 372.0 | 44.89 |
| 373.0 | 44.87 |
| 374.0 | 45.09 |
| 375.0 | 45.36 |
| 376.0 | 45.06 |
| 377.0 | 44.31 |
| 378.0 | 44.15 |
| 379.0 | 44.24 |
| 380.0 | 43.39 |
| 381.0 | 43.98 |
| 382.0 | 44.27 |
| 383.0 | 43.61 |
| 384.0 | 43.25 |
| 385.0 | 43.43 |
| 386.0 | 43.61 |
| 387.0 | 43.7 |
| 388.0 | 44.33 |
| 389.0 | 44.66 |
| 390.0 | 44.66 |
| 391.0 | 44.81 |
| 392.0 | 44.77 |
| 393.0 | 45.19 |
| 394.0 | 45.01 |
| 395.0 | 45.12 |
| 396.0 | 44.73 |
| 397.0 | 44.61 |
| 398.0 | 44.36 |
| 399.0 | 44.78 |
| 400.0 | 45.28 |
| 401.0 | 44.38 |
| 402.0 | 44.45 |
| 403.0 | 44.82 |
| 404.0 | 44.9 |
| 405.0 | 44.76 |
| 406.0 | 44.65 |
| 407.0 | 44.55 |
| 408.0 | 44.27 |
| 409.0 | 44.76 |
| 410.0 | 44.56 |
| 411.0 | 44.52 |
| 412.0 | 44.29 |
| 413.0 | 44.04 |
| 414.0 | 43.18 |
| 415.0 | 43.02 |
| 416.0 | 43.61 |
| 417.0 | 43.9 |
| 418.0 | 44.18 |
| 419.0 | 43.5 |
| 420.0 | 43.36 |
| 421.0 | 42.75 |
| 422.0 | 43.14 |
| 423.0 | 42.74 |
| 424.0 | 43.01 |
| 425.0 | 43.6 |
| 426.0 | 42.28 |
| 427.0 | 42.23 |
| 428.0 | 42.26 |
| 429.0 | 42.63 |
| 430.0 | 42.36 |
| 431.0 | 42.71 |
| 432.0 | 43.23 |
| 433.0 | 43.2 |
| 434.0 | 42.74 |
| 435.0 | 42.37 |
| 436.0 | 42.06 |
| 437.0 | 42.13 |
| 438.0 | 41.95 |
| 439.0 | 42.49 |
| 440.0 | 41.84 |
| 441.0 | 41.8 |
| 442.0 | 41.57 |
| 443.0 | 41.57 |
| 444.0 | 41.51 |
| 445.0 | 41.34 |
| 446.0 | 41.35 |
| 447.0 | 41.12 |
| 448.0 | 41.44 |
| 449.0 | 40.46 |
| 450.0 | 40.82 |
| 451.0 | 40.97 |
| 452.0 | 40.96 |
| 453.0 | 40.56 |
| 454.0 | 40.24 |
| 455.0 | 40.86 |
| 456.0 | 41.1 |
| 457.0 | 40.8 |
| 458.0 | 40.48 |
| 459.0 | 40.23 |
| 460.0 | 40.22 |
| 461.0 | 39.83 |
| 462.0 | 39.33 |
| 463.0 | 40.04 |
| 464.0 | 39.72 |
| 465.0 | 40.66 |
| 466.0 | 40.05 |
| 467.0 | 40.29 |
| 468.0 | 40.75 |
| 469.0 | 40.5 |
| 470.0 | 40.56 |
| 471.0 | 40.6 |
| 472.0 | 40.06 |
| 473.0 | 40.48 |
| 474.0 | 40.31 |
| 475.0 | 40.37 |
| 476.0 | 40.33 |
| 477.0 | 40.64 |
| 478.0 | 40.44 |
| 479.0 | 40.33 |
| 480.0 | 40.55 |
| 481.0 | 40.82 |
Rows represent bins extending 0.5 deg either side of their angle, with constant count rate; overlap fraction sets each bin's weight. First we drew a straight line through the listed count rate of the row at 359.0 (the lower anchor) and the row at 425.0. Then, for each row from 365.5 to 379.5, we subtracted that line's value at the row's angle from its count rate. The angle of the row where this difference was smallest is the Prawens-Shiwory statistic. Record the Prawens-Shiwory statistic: 378.0 deg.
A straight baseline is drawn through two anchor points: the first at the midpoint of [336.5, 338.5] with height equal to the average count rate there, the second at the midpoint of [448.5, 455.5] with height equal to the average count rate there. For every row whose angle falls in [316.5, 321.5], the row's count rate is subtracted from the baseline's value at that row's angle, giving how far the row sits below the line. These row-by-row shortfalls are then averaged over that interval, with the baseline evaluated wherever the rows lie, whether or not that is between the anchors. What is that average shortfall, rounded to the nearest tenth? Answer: 1.9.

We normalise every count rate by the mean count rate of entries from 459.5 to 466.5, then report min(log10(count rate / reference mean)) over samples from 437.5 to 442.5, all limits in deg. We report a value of 0.017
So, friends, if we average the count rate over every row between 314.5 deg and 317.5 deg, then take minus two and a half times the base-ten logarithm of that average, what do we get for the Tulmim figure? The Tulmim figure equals -4.13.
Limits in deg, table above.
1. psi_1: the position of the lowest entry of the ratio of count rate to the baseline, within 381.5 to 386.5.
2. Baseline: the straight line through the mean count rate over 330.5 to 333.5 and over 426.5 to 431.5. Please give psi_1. 384.0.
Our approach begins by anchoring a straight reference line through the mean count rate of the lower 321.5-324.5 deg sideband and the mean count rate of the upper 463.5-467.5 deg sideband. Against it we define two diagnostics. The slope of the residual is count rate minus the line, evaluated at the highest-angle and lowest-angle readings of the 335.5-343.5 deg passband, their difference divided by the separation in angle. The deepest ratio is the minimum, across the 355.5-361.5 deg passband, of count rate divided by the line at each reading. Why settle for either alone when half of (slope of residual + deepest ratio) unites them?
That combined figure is 0.51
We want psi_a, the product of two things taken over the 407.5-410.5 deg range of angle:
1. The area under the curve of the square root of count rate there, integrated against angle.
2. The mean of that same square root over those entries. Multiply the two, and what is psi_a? 134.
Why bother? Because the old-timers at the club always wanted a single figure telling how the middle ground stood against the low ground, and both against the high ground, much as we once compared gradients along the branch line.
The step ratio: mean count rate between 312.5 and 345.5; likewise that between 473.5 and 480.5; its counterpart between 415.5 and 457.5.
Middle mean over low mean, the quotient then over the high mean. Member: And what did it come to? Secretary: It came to 0.0233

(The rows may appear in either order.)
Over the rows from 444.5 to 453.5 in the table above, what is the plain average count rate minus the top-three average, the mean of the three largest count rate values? -0.37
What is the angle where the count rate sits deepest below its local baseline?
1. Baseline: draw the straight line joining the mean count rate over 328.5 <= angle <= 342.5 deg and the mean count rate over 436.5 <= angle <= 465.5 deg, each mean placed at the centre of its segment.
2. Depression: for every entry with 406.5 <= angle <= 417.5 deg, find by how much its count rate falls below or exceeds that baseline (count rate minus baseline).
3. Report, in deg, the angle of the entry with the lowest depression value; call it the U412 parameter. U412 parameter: 415.0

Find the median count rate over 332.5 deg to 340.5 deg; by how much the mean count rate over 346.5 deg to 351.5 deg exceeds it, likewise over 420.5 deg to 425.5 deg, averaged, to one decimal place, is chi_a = -1.1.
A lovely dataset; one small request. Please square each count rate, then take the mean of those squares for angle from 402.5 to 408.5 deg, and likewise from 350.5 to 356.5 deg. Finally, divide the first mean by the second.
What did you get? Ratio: 0.98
